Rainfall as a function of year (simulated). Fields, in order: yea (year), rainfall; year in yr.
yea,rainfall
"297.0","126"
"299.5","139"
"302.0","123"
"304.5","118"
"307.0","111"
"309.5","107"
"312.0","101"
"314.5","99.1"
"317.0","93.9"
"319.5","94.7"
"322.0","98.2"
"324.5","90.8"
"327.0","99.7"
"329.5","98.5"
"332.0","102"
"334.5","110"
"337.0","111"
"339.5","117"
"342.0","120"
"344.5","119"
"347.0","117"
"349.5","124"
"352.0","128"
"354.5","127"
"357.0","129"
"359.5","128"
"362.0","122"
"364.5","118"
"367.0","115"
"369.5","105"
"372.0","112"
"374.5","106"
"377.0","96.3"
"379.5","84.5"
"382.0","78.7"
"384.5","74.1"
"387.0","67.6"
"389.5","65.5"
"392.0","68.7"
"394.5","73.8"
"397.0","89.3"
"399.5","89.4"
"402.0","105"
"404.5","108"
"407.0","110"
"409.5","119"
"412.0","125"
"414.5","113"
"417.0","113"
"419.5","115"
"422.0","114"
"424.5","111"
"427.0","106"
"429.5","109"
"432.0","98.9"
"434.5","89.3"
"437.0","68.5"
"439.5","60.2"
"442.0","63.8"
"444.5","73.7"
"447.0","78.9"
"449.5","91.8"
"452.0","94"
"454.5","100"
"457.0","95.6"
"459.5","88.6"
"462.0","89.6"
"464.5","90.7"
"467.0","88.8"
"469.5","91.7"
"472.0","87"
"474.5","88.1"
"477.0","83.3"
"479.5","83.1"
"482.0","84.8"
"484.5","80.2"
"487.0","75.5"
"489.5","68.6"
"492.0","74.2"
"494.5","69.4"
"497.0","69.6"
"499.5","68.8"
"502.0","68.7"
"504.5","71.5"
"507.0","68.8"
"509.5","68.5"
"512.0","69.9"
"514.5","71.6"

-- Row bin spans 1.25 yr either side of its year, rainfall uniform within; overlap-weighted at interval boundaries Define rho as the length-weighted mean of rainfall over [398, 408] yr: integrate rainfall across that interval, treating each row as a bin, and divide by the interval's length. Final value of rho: 103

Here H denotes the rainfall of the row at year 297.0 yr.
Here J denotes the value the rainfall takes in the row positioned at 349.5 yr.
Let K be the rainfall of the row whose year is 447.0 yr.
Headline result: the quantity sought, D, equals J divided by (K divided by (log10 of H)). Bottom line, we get 3.3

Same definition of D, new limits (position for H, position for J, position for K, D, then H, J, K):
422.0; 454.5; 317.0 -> 2.2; 114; 100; 93.9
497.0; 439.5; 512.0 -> 1.6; 69.6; 60.2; 69.9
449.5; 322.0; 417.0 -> 1.7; 91.8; 98.2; 113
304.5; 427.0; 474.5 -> 2.5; 118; 106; 88.1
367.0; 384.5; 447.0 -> 1.9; 115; 74.1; 78.9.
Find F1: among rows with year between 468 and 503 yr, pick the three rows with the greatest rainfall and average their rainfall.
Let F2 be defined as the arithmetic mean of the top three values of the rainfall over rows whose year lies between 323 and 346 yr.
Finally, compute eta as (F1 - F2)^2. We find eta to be 884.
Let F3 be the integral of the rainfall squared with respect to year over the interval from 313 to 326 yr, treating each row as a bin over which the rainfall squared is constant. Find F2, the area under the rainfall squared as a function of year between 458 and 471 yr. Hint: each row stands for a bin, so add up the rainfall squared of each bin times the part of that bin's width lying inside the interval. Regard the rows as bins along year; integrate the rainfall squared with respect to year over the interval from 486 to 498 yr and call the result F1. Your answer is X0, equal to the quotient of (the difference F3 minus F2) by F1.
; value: 0.2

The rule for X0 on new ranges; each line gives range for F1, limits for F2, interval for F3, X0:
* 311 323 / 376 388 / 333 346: 0.8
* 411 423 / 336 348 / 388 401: -0.5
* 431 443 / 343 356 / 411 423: -0.5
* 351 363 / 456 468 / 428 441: 0.0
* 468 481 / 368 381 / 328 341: 0.2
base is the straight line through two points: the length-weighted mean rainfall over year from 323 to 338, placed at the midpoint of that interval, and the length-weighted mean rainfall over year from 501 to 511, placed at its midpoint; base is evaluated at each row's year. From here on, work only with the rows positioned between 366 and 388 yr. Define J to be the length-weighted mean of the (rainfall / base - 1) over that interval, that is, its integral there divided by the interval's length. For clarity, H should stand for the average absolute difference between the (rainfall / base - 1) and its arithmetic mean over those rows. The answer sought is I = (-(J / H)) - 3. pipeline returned -3.0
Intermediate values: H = 0.152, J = 0.00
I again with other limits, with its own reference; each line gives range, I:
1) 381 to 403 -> -2.0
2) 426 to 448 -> -3.0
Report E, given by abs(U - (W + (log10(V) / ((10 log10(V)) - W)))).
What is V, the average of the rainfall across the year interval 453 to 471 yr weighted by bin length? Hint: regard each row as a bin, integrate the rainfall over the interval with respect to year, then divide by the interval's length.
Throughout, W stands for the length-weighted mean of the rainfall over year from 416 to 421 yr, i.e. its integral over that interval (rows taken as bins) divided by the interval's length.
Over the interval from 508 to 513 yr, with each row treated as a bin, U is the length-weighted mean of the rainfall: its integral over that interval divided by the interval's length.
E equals 45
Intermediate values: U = 69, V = 92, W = 114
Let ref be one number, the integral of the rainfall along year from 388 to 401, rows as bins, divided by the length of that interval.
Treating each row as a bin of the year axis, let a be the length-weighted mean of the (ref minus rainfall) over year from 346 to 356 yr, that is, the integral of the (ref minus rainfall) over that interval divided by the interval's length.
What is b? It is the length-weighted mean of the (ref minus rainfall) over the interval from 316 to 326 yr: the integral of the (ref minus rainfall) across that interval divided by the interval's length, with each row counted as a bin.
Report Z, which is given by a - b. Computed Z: -30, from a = -47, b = -17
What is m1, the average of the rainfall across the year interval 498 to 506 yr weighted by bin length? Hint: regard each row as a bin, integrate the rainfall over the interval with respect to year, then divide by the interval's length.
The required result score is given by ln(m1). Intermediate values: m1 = 70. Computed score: 4.2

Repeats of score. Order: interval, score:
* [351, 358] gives 4.9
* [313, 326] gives 4.6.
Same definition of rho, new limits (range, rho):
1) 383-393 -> 69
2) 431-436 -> 93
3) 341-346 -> 119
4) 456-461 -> 92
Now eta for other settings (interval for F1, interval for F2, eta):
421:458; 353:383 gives 278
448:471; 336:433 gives 1011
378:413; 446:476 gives 461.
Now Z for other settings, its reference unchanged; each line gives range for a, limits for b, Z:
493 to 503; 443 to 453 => 15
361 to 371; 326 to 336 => -12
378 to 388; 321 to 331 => 20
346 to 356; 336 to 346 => -7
